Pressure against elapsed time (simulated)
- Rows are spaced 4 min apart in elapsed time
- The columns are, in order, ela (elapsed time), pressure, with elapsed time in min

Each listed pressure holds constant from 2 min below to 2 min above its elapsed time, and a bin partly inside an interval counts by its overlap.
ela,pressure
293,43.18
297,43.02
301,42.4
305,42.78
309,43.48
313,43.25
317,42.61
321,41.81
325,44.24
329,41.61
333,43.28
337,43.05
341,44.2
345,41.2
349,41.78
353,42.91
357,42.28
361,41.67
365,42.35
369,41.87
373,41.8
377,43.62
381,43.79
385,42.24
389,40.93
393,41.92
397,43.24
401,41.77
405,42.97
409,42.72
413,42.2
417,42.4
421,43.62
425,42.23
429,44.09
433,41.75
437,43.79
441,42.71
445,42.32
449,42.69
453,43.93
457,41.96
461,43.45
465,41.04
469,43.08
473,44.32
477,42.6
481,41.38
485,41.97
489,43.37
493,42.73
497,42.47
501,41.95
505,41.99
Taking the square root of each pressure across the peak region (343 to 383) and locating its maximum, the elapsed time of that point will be 381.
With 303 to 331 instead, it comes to 325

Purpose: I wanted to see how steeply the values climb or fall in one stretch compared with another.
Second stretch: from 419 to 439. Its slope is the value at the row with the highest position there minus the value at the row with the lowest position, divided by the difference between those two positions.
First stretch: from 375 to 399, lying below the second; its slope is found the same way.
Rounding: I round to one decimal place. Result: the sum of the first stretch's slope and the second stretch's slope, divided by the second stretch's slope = -0.8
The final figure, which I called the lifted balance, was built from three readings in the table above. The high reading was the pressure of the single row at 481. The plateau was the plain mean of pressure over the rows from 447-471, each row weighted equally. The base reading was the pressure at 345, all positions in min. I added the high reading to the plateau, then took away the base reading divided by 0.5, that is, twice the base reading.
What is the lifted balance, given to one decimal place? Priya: 1.7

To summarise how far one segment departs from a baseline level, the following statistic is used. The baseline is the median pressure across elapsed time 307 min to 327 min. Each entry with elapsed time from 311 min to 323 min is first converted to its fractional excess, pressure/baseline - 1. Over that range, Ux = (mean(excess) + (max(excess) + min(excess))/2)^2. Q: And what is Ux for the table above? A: 0.0011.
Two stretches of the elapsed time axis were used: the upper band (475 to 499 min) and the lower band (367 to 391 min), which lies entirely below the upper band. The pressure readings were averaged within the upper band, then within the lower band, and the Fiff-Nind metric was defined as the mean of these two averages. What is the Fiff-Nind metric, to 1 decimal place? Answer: 42.4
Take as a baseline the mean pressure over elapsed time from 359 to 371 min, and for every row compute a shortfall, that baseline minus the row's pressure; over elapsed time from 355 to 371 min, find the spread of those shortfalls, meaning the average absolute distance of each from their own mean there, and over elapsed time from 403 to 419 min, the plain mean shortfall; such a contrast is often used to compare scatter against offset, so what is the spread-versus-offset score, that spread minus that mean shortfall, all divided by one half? 1.8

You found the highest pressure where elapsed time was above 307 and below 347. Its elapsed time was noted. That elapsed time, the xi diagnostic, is 325 min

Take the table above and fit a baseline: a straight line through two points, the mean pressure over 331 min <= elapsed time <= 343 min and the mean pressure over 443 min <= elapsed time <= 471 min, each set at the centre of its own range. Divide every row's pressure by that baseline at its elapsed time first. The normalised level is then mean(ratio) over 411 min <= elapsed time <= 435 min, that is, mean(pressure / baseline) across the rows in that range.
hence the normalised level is 1.00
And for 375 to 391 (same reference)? 0.99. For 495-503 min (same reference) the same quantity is 1.00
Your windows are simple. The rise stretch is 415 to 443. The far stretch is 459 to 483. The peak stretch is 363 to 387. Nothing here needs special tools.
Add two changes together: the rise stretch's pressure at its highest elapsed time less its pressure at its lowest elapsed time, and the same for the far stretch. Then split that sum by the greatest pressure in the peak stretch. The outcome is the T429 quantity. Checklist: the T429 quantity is -0.040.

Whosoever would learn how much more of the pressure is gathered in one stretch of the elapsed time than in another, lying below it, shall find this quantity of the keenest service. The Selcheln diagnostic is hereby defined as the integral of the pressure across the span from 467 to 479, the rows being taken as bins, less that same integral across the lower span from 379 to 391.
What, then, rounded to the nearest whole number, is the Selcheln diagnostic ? 12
